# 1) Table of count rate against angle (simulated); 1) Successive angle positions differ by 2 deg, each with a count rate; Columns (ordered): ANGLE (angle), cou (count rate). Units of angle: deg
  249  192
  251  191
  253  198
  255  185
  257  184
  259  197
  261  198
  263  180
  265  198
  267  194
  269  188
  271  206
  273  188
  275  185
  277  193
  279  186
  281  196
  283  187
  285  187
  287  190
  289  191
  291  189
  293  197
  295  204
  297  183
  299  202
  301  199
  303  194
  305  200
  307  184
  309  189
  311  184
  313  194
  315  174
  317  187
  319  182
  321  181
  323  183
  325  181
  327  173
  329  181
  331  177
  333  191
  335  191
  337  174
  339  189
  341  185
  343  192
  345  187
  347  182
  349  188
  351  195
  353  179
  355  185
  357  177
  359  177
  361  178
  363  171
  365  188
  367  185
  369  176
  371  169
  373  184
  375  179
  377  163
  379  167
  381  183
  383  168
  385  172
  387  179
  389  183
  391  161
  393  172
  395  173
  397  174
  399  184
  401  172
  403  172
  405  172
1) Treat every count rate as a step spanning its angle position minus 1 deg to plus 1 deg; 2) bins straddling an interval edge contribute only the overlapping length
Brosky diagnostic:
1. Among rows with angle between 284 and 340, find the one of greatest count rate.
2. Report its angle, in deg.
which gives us 295 deg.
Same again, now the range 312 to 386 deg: 351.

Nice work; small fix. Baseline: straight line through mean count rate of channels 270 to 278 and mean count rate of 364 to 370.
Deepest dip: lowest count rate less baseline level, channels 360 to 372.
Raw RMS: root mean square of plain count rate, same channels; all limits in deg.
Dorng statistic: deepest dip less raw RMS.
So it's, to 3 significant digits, -192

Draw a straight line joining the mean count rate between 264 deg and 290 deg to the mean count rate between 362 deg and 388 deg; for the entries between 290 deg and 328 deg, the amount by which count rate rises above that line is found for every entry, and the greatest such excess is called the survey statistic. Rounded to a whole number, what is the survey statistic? 15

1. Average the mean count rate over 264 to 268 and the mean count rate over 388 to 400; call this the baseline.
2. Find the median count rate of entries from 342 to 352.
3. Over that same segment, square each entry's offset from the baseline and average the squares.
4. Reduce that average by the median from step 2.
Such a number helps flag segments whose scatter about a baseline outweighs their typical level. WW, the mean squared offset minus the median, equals -156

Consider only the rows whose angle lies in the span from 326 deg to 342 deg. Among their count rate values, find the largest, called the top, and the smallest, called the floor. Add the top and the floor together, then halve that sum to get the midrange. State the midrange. 182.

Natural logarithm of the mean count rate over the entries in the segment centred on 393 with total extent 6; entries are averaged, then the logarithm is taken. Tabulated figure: 5.13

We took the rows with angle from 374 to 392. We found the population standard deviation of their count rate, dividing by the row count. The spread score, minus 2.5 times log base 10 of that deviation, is -2.26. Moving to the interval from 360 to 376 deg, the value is -1.99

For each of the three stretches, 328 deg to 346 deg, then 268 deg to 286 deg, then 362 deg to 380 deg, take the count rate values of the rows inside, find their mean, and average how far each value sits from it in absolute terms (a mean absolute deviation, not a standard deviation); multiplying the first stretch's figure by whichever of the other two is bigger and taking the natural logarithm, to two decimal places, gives 3.67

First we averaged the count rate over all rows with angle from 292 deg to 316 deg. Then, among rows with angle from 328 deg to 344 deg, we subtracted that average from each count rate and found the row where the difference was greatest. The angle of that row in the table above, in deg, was 343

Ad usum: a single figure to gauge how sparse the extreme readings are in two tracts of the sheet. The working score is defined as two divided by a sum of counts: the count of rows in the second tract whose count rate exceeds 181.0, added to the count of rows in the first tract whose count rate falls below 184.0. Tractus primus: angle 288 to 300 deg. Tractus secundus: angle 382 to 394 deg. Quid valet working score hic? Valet 1.0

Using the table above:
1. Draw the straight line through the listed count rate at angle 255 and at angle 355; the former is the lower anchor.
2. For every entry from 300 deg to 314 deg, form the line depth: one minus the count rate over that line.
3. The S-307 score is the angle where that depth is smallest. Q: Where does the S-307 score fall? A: 305 deg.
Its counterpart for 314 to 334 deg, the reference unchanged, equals 333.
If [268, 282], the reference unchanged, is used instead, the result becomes 271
